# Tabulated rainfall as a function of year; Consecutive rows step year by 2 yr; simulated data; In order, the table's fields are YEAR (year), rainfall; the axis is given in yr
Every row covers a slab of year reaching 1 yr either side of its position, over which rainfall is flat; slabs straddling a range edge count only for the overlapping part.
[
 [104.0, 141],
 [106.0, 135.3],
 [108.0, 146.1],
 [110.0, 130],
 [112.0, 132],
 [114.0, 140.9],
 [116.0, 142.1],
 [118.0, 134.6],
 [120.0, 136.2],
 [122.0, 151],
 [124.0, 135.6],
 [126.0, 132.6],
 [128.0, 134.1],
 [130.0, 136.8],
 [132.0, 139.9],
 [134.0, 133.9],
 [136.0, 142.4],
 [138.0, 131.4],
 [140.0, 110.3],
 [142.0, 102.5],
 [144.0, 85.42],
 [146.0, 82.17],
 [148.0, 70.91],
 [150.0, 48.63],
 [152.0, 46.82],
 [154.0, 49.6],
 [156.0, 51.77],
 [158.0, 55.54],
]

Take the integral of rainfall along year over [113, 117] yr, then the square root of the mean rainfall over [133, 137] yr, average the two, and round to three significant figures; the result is 289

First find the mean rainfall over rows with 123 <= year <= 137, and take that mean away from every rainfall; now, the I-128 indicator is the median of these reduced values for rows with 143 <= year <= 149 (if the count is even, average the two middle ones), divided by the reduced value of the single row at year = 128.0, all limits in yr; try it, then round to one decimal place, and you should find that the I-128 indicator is 22.9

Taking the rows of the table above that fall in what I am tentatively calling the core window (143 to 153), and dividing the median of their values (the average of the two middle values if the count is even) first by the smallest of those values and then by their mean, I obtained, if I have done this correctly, 0.0227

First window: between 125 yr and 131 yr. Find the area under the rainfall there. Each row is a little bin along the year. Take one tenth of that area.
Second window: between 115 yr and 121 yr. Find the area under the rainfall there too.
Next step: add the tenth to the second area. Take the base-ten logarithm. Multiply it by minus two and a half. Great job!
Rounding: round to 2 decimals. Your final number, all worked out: -7.39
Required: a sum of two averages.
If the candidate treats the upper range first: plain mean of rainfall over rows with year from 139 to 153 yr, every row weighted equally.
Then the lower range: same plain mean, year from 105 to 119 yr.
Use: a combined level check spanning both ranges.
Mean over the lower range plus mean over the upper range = 215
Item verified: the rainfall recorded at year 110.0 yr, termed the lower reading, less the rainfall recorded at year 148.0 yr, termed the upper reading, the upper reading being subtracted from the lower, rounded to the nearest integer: 59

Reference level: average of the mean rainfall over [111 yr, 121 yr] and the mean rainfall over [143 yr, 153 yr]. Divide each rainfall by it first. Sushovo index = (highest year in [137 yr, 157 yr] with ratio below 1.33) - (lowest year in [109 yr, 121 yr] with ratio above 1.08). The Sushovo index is 46 yr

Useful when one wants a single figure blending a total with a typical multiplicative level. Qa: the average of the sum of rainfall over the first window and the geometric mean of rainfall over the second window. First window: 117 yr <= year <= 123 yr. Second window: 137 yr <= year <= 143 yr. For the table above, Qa 268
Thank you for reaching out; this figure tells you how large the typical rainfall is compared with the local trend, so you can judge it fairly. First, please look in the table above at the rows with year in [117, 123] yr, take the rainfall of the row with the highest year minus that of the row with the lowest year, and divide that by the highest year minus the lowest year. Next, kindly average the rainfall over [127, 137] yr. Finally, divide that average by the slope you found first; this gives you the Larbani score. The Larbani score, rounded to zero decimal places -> 34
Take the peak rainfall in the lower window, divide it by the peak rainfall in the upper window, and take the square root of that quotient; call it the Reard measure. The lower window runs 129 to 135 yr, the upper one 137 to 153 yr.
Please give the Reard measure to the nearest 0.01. 1.03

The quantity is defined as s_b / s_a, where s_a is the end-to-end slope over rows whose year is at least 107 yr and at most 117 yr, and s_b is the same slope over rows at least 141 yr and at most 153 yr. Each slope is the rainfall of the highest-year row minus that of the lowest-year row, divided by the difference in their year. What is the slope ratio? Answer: 11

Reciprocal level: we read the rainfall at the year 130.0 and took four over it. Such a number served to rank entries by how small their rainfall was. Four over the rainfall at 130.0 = 0.0292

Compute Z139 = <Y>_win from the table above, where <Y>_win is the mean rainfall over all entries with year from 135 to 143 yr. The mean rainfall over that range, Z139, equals 122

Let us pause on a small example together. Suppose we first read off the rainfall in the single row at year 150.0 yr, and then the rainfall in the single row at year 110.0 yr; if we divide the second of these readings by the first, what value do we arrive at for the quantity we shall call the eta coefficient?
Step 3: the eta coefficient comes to 2.7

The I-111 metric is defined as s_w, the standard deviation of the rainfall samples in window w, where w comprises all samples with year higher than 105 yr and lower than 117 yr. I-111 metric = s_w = 6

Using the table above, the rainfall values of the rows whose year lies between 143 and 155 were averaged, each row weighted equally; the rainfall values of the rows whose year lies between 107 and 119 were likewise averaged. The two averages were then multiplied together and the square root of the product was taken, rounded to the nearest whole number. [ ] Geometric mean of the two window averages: 94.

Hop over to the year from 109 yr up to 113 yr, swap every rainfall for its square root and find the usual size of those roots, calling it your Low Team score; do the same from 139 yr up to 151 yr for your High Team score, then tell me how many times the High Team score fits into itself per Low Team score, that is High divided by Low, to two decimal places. 0.79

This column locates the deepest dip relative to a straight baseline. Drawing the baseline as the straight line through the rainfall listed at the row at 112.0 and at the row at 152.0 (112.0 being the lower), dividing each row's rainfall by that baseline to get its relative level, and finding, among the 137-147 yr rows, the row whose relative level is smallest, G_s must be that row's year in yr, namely 144.0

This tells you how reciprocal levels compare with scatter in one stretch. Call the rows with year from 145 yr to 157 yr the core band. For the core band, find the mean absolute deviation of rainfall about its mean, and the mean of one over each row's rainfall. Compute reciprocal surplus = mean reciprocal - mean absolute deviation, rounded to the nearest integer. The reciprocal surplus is -12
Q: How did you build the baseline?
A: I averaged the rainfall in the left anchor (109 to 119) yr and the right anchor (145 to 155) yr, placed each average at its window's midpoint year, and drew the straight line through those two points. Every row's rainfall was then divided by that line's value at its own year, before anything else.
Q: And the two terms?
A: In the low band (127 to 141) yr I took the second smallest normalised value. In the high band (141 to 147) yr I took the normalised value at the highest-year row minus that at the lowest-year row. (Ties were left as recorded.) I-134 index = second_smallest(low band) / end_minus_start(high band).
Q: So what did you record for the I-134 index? -10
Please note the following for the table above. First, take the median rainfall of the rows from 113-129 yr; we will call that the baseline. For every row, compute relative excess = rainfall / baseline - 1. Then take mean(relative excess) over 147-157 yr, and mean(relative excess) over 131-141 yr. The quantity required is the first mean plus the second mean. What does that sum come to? -0.6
